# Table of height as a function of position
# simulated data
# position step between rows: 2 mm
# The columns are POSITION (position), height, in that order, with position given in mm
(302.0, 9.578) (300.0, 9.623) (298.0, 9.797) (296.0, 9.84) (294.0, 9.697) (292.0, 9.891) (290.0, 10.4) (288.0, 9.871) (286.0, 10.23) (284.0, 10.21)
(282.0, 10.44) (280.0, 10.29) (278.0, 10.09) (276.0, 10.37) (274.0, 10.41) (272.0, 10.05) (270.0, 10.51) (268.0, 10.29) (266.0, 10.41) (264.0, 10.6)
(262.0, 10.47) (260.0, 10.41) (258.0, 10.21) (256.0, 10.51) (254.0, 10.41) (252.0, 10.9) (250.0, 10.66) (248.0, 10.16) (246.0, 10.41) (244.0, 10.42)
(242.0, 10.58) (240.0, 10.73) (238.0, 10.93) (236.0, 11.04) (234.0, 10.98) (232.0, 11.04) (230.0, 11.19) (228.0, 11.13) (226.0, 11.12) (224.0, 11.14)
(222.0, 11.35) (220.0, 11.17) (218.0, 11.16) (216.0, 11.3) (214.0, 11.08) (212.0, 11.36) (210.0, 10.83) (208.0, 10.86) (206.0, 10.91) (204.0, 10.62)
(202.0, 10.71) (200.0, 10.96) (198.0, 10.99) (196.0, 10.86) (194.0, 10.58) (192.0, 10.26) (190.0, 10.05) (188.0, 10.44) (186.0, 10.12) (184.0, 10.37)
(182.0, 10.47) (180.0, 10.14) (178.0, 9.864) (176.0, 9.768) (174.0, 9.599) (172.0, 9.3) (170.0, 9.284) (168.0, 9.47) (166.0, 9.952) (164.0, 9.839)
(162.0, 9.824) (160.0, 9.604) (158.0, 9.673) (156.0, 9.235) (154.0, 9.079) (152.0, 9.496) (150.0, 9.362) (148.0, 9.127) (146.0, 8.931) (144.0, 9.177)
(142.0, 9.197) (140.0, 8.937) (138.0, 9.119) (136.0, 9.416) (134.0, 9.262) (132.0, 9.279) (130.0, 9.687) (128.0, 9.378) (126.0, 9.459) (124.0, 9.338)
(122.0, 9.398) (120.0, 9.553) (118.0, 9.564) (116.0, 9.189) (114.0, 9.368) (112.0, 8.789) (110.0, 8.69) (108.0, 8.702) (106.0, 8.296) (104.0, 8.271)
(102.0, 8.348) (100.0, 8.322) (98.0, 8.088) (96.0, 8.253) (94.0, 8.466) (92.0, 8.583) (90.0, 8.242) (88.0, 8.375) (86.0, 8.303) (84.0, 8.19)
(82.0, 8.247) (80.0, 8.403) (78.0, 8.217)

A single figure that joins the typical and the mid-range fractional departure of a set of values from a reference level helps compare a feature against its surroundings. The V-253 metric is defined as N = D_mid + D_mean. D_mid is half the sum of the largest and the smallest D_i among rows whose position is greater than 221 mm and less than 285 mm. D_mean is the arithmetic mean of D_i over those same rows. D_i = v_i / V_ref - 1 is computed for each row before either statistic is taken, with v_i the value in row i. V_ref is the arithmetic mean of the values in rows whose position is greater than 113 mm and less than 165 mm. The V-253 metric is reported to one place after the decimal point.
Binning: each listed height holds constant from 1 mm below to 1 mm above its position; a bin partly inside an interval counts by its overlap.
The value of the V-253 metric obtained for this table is 0.3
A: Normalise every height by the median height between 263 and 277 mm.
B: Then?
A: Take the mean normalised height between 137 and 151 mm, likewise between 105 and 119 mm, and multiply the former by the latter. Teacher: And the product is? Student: 0.75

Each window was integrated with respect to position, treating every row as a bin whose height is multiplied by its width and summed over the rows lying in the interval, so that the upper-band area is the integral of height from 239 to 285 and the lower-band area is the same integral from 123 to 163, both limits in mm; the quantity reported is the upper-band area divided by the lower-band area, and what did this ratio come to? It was 1.28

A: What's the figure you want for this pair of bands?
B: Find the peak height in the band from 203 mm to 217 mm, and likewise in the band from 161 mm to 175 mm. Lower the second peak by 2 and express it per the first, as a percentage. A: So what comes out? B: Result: 70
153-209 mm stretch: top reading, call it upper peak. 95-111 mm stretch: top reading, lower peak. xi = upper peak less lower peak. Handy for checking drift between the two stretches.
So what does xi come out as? 2.3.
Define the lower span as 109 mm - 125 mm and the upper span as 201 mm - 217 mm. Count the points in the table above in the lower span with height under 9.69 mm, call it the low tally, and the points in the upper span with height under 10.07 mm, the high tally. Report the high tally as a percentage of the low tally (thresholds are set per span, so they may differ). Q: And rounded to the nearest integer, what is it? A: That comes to 0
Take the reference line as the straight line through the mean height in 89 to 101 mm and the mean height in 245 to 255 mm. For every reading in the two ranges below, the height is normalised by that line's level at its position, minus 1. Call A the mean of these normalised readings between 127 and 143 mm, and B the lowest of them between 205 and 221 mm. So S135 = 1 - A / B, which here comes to 0.50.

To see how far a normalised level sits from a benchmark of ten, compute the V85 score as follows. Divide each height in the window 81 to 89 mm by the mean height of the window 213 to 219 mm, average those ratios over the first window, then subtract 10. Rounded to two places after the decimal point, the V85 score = -9.26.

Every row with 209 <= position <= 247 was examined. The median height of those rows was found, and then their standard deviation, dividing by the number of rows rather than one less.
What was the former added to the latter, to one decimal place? 11.4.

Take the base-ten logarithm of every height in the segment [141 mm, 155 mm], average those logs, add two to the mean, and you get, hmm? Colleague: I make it 2.96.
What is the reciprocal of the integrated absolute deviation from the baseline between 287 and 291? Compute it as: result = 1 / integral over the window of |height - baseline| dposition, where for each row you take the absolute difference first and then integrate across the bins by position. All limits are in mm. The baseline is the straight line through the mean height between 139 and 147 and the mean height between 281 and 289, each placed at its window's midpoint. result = 1.0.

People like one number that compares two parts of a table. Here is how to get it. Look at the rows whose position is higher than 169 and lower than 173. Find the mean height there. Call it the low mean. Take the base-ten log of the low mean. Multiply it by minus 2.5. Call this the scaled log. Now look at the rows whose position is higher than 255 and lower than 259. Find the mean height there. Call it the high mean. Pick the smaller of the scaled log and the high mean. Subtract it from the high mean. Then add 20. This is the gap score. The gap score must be 32.8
